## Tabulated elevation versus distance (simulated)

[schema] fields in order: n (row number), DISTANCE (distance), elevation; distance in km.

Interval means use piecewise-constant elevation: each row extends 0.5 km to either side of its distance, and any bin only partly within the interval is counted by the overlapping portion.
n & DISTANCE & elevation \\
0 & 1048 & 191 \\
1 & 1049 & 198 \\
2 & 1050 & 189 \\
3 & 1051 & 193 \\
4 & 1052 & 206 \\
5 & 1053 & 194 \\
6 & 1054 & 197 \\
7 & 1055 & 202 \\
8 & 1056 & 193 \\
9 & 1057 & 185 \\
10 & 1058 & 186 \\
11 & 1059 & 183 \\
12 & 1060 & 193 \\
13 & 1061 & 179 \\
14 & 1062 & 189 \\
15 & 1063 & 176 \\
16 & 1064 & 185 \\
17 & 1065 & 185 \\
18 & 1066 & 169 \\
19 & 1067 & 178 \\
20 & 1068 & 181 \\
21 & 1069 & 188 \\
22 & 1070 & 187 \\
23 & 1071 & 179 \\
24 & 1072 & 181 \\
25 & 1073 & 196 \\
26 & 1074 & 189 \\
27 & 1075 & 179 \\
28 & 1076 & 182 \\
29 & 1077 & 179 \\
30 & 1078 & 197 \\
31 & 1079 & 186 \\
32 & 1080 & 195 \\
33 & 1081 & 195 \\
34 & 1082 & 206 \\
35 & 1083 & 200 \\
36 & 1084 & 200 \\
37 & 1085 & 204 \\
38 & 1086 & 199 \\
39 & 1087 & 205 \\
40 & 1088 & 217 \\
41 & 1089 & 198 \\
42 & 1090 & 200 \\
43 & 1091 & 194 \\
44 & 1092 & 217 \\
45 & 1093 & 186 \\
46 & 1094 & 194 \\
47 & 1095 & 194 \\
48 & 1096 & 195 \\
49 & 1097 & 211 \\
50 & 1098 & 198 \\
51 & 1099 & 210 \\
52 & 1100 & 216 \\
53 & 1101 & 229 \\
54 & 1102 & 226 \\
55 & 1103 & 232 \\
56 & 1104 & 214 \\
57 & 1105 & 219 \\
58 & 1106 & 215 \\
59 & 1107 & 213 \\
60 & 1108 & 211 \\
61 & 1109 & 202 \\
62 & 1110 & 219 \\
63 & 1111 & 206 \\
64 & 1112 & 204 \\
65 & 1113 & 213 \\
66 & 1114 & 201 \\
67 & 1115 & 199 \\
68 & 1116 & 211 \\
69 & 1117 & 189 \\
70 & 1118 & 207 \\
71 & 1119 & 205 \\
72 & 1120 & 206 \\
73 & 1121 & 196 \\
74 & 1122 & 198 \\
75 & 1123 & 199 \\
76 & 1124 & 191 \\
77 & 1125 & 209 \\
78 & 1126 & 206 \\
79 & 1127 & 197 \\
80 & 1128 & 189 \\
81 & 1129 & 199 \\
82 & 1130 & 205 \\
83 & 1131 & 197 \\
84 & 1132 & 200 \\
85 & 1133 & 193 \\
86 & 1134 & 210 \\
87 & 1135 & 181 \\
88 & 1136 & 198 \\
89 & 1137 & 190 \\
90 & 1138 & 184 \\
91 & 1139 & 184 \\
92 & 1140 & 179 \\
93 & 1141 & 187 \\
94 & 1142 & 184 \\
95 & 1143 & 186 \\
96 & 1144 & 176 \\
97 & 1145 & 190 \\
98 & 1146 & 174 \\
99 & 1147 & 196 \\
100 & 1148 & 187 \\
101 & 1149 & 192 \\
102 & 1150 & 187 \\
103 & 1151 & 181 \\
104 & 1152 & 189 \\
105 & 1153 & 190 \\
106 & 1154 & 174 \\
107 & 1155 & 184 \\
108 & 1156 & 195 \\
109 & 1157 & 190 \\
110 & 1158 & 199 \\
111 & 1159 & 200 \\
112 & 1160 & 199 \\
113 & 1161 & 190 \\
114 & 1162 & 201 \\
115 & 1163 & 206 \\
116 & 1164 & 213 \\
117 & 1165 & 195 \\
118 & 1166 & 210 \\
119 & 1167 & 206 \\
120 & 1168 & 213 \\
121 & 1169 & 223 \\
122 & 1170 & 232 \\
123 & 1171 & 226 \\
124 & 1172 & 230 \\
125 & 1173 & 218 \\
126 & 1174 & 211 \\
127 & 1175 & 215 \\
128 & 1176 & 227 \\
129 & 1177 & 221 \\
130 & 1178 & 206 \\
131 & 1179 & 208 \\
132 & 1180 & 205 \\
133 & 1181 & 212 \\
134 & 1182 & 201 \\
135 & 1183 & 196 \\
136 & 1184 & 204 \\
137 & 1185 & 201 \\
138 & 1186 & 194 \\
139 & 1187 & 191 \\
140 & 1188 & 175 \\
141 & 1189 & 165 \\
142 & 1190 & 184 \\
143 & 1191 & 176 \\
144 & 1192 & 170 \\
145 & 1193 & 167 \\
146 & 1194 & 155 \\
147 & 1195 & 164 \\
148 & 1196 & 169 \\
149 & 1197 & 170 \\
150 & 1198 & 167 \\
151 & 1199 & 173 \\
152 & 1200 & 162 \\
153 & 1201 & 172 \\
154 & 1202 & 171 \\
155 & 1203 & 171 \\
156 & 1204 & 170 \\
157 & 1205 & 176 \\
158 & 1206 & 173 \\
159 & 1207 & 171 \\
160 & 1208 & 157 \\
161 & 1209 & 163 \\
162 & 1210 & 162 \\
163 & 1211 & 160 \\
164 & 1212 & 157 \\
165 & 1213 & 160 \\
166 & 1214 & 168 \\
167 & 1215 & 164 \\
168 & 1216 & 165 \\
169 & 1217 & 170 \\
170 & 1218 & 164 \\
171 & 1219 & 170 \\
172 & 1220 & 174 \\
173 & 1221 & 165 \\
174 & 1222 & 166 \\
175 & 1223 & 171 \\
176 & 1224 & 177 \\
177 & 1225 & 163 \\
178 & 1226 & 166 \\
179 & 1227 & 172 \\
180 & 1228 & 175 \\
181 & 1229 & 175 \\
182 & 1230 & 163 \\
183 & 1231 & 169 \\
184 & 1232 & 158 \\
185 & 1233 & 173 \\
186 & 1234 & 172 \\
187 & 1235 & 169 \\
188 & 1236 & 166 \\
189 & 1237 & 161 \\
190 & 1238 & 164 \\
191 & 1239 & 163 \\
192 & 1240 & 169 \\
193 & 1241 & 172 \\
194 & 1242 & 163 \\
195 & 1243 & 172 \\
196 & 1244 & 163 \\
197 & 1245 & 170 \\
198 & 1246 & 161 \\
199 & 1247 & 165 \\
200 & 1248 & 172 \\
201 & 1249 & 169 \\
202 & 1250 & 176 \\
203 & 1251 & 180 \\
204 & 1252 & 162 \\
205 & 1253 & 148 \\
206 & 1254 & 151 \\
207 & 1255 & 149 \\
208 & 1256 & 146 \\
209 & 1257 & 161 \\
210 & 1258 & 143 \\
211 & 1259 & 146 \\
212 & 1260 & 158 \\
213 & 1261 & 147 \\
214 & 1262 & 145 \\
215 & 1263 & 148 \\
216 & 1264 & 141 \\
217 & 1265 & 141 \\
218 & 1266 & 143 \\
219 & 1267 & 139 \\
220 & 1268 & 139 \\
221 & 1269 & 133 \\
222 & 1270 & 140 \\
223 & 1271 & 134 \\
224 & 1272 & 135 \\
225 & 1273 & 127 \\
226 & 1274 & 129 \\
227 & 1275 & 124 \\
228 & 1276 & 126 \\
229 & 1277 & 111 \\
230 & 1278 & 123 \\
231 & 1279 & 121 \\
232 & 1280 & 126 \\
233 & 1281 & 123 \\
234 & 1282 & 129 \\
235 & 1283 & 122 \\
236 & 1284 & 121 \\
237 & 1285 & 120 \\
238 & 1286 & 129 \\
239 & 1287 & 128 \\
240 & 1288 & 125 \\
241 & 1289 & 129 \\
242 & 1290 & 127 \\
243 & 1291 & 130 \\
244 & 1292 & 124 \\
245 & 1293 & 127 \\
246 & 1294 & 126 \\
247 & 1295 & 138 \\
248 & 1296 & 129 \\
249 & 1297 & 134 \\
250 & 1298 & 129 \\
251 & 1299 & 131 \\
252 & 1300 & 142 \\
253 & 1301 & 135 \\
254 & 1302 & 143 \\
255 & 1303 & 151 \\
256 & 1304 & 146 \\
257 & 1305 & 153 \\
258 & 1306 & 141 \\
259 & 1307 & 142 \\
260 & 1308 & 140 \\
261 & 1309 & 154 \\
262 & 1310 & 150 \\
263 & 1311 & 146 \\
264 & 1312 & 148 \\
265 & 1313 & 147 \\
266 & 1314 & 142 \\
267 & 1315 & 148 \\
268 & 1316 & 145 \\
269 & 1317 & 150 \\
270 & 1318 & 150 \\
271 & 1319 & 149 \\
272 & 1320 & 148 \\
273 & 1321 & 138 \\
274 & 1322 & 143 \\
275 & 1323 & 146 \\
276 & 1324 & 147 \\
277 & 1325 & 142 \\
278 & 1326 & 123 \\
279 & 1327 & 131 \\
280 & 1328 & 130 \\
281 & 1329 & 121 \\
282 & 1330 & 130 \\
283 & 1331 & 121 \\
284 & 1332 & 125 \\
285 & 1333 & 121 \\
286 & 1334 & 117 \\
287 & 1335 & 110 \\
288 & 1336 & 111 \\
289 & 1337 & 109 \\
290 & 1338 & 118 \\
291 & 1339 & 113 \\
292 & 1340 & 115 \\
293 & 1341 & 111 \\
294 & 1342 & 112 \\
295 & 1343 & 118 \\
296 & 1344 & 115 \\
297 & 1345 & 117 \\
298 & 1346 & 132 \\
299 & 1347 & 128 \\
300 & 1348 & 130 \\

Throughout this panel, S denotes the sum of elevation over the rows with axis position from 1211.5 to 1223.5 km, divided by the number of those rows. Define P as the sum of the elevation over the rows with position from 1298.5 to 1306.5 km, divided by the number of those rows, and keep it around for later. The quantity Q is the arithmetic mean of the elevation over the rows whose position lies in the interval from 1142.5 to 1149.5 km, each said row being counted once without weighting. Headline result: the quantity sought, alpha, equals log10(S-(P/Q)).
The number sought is 2.22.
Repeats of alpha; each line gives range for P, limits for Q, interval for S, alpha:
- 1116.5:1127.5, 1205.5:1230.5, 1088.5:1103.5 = 2.31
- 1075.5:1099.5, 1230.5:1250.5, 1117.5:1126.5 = 2.30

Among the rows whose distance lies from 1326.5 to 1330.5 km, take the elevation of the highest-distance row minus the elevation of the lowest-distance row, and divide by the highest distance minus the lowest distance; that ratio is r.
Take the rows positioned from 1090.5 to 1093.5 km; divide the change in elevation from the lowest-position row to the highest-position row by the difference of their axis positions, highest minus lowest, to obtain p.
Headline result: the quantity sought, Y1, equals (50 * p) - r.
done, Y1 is -200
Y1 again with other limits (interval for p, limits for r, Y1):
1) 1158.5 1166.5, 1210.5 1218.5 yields 71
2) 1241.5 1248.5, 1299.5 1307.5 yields 75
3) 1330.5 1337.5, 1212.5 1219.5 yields -102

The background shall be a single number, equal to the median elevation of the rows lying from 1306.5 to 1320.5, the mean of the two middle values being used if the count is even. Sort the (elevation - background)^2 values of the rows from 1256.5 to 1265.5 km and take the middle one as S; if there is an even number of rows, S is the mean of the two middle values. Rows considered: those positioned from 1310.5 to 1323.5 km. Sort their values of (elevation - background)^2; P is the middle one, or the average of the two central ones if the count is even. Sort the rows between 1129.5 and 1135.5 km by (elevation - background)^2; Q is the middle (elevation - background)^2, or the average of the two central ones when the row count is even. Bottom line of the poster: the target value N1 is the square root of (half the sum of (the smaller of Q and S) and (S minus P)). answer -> 5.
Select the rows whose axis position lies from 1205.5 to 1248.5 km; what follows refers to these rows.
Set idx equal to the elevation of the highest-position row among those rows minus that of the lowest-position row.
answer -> -1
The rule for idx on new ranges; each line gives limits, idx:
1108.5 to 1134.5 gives 8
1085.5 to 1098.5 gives -1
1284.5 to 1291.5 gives 10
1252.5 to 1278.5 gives -25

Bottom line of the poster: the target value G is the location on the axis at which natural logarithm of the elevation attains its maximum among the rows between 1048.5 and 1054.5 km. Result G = 1052 km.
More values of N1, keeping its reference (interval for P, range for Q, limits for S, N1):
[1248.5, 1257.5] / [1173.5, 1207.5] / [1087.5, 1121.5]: 45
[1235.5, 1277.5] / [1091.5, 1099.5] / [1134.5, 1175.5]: 43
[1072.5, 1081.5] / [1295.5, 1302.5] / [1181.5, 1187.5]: 23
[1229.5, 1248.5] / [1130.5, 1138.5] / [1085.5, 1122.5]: 51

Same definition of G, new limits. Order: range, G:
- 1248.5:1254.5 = 1251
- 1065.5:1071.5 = 1069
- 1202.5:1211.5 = 1205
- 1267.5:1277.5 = 1270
